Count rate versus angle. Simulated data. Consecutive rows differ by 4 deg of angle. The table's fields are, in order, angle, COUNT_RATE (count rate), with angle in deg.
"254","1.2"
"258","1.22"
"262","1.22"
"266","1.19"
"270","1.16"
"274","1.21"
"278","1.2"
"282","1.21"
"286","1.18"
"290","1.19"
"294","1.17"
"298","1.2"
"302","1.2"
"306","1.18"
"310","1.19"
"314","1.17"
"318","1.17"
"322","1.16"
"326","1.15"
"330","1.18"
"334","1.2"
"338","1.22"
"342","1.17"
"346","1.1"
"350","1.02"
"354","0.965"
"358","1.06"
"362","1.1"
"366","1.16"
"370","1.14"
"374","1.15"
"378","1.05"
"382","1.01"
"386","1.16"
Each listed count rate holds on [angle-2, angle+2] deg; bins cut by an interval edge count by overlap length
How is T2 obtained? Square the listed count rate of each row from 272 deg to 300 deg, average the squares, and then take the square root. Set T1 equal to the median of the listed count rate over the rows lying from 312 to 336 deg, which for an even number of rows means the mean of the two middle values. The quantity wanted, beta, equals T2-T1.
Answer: 0.02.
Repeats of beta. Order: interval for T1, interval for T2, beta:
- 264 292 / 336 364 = -0.10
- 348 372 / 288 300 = 0.11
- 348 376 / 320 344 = 0.08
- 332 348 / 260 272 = 0.01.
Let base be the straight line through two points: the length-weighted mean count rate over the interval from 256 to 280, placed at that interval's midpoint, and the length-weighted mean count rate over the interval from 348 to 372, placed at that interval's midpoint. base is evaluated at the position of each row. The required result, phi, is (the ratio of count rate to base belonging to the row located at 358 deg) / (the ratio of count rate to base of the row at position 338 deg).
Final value 0.89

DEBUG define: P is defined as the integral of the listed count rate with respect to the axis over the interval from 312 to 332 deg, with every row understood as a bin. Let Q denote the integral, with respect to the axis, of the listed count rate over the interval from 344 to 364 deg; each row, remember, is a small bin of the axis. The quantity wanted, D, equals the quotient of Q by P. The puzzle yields 0.90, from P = 23.3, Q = 21.0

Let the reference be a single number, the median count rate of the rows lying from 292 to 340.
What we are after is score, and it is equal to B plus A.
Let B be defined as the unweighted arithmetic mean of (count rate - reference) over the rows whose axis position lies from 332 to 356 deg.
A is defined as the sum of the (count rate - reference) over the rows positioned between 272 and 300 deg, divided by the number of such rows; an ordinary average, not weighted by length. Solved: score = -0.05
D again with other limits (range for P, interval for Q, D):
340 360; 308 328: 1.10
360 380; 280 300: 1.06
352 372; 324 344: 1.09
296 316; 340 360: 0.89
